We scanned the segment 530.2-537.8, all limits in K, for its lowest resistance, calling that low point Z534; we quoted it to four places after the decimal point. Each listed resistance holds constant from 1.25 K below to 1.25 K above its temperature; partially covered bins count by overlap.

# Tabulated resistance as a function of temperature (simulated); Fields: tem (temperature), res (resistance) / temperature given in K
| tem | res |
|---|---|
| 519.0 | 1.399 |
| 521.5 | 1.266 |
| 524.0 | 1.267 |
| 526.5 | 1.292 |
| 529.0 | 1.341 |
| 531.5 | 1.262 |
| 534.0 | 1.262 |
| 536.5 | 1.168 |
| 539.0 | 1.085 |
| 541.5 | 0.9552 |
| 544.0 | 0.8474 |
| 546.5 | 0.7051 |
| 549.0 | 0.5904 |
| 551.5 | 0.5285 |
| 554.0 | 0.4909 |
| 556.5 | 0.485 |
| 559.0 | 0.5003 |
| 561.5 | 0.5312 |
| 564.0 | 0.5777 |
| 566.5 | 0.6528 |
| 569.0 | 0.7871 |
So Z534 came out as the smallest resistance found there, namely 1.1680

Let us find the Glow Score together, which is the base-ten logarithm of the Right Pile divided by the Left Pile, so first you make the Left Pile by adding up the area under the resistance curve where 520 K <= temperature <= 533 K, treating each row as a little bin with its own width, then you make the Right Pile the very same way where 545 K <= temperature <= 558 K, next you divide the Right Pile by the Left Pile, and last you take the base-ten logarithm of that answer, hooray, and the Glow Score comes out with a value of -0.36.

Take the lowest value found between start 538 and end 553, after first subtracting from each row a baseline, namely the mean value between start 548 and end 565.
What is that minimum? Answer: 0.0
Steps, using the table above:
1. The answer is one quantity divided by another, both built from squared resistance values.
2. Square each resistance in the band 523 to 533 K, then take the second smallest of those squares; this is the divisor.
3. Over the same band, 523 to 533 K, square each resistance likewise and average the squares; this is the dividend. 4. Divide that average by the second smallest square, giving 1.04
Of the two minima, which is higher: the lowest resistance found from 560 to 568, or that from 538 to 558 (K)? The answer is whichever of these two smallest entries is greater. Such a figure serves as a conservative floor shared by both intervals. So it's 0.53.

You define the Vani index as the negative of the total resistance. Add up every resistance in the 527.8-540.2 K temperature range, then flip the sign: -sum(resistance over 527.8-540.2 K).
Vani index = -6.1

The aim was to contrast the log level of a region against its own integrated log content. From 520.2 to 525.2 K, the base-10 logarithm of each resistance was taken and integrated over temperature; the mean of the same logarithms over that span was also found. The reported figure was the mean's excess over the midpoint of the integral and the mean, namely -0.2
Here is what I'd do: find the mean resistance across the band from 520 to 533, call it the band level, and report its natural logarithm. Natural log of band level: 0.25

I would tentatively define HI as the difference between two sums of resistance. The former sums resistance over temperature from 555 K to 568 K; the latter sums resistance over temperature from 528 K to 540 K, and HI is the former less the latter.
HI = -3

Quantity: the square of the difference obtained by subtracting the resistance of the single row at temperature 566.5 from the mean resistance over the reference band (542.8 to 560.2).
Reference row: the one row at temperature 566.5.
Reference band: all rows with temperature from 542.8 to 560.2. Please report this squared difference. 0.0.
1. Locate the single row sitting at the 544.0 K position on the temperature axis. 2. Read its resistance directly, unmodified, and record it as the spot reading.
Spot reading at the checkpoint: 0.8474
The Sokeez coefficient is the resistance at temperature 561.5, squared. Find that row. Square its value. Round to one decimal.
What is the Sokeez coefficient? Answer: 0.3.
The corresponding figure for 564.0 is 0.3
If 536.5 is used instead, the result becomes 1.4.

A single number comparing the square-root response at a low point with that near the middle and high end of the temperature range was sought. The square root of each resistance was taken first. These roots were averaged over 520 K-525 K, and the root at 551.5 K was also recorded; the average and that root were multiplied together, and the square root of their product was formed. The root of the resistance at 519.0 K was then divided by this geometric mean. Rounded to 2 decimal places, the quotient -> 1.31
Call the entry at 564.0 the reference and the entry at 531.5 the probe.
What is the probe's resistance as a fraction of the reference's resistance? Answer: 2.2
